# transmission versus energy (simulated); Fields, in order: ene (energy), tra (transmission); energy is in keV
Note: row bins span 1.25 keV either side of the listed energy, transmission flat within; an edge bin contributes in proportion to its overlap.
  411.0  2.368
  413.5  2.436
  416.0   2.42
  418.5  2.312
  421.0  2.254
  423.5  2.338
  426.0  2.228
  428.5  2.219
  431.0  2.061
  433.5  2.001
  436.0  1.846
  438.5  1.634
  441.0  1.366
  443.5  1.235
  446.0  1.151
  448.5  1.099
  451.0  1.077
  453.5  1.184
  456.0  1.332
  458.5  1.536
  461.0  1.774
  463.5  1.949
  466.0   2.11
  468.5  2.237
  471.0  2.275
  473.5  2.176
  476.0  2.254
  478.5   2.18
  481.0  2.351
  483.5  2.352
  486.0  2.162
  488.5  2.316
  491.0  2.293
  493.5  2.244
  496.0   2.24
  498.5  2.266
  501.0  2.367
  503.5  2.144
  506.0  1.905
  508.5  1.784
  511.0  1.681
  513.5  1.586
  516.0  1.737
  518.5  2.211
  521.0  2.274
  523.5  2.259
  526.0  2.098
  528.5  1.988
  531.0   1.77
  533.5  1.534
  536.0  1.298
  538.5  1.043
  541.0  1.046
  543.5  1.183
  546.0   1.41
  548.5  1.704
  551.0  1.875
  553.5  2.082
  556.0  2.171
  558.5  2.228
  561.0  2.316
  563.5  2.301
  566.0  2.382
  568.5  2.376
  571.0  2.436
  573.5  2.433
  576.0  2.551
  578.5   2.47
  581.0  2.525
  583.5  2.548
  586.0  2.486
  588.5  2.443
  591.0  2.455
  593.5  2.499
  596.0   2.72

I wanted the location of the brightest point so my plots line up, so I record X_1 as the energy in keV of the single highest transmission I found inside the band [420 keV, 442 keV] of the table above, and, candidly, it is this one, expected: 423.5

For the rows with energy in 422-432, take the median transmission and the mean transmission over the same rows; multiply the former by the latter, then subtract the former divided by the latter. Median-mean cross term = 3.9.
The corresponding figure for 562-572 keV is 4.6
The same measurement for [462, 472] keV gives 3.6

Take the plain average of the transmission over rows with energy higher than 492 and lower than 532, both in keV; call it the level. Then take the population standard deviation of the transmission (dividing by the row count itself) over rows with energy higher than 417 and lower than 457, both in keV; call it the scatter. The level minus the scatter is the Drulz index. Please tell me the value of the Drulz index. 1.56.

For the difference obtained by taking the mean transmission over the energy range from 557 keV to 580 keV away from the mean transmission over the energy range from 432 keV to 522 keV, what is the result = -0.5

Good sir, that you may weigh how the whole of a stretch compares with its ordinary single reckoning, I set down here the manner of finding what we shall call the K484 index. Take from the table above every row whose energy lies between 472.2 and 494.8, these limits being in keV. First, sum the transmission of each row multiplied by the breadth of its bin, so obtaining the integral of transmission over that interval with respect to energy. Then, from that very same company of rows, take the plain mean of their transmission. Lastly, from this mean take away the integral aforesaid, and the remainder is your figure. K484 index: -49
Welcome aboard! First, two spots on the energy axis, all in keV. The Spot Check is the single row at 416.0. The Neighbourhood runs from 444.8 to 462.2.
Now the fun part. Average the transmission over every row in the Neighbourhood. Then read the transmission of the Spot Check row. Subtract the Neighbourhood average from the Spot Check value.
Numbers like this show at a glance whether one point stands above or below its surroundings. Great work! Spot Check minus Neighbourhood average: 1.1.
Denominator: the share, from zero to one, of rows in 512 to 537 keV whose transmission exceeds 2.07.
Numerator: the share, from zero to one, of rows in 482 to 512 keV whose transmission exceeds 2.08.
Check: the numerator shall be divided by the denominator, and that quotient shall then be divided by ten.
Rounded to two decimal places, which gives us 0.19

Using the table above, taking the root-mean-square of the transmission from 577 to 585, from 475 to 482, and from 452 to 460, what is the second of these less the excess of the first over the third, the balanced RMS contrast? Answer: 1.1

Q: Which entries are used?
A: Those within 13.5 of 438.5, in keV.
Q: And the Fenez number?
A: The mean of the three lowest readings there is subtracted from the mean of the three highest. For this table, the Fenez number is 1.06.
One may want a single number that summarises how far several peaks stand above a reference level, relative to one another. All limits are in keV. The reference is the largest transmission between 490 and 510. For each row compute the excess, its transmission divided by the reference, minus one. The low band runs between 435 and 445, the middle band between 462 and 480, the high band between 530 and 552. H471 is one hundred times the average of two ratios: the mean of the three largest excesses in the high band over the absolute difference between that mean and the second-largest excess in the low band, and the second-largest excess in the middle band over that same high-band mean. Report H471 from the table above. -186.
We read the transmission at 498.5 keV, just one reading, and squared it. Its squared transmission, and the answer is 5.1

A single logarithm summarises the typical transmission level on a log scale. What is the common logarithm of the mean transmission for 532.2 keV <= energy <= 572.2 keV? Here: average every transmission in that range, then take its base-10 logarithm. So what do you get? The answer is 0.26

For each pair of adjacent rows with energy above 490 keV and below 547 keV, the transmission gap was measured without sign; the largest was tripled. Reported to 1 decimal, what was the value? 1.4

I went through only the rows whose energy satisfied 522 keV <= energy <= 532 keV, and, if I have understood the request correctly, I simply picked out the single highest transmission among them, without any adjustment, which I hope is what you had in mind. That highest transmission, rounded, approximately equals 2.259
